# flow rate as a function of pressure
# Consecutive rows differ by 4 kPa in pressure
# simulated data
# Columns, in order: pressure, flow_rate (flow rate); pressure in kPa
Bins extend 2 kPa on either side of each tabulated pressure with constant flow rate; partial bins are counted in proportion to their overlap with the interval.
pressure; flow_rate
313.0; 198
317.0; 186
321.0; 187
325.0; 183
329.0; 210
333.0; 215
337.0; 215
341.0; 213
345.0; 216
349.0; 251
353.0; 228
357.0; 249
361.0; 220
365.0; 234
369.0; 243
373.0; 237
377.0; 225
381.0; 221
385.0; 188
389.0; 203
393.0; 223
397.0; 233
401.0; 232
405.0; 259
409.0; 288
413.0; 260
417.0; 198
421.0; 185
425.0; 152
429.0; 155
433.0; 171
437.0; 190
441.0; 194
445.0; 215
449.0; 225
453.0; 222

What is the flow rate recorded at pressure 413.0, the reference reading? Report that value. 260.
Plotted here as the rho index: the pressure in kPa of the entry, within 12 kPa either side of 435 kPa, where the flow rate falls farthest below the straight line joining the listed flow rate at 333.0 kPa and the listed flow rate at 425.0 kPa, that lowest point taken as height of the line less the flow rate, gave 425.0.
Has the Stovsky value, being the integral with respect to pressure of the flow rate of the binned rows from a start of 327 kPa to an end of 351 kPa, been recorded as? 5280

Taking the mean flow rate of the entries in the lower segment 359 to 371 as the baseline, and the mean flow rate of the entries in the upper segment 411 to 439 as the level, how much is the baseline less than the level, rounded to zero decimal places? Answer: -45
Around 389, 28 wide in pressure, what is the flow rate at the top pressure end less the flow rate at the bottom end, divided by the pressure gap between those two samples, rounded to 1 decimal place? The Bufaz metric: 0.3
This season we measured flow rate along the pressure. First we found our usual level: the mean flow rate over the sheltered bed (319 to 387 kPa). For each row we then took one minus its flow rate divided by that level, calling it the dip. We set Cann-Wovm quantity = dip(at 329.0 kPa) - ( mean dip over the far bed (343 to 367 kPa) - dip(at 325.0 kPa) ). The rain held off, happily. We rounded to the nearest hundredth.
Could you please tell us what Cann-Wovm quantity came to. 0.27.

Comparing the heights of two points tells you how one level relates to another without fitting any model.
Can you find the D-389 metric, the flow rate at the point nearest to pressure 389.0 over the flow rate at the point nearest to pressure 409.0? 0.70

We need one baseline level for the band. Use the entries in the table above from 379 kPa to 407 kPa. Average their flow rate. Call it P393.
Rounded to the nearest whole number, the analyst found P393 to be 223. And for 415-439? 175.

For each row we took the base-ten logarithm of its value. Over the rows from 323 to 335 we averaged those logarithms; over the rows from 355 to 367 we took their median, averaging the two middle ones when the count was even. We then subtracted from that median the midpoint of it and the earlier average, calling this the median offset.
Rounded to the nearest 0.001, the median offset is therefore 0.032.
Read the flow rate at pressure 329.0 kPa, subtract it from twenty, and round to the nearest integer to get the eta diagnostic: -190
